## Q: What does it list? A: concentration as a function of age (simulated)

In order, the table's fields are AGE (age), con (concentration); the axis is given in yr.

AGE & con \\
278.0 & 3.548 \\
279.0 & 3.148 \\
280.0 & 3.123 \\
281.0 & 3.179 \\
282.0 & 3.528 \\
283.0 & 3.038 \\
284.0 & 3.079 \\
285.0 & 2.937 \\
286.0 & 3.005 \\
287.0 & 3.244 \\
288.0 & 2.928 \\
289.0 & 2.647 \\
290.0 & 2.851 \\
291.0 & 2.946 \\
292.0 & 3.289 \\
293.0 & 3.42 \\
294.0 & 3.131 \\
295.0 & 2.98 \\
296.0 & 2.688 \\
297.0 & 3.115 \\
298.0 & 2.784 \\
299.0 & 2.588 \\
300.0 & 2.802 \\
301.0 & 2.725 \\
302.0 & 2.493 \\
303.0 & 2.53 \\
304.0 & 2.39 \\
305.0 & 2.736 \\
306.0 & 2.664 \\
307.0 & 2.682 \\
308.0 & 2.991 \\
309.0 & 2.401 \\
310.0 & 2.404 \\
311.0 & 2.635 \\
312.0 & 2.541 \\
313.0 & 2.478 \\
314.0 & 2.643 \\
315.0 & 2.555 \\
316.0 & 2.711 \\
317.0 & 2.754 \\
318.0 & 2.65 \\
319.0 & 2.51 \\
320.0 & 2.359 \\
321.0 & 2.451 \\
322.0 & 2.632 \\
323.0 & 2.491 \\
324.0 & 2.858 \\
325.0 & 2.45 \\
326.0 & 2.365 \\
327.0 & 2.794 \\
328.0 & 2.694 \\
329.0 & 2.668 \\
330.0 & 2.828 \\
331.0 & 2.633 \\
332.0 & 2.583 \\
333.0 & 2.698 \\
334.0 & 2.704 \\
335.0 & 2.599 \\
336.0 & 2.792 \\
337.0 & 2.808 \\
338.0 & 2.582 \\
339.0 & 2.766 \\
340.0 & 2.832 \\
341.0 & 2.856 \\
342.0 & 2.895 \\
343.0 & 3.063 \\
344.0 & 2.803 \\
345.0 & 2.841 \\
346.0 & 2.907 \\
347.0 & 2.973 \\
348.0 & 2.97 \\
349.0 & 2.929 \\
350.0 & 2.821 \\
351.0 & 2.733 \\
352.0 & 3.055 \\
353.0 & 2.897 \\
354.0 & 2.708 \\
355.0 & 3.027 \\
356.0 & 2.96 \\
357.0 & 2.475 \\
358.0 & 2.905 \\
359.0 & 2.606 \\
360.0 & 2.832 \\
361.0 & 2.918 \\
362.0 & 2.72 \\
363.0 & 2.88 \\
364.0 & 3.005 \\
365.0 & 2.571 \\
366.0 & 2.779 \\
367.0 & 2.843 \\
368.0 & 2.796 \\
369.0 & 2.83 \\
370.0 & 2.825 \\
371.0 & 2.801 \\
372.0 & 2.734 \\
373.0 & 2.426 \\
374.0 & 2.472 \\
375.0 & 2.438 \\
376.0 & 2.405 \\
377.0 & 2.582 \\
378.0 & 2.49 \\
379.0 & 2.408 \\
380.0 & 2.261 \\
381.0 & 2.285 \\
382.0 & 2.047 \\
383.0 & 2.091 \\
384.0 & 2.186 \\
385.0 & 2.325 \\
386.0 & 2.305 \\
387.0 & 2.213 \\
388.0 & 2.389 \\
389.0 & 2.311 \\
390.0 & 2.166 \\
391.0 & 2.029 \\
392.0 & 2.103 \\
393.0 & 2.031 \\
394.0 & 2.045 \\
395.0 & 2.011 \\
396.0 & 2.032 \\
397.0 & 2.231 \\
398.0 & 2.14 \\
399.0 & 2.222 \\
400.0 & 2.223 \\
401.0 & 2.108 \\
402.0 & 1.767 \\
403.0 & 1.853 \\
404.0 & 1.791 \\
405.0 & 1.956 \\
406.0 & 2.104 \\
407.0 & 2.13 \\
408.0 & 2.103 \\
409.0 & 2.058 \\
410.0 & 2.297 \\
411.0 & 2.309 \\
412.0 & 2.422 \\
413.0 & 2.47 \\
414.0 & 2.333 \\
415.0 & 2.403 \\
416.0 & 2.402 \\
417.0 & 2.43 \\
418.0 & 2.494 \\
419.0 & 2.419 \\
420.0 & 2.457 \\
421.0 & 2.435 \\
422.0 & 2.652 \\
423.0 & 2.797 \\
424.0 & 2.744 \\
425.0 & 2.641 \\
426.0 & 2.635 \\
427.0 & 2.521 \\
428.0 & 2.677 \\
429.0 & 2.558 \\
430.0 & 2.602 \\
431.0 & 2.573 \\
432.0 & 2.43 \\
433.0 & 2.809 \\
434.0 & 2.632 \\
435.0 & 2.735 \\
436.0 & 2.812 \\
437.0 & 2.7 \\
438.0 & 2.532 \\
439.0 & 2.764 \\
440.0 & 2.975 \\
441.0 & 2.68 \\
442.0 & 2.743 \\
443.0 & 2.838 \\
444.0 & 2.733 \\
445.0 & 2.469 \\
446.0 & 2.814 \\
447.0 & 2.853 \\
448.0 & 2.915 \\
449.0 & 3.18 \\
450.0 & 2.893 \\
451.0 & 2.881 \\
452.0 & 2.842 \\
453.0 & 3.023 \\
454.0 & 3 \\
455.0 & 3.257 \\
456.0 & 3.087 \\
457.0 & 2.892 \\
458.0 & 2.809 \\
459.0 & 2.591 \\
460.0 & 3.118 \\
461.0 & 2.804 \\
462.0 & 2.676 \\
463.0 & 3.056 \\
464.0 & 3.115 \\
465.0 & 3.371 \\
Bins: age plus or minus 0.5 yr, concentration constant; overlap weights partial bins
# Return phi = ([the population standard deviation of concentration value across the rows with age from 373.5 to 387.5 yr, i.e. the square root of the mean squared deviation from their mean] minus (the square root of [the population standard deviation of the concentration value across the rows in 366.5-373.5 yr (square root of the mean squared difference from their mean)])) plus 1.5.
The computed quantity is 1.28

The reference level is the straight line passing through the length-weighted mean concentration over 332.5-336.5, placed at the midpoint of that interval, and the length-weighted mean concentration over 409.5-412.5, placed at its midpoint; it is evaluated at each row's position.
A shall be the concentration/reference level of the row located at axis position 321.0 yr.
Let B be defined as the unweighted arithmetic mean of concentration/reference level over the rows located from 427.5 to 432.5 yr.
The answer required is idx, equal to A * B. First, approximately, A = 0.89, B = 1.14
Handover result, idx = 1.01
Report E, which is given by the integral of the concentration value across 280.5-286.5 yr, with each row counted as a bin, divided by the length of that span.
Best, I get 3.13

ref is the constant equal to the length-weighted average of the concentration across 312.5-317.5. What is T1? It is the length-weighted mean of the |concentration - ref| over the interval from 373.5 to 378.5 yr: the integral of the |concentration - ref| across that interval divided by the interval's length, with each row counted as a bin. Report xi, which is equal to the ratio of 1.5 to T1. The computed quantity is 10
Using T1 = 0.15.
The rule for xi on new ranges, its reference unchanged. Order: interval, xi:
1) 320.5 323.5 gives 14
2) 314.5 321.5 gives 12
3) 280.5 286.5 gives 3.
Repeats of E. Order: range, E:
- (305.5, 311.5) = 2.63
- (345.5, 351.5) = 2.89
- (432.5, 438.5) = 2.70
